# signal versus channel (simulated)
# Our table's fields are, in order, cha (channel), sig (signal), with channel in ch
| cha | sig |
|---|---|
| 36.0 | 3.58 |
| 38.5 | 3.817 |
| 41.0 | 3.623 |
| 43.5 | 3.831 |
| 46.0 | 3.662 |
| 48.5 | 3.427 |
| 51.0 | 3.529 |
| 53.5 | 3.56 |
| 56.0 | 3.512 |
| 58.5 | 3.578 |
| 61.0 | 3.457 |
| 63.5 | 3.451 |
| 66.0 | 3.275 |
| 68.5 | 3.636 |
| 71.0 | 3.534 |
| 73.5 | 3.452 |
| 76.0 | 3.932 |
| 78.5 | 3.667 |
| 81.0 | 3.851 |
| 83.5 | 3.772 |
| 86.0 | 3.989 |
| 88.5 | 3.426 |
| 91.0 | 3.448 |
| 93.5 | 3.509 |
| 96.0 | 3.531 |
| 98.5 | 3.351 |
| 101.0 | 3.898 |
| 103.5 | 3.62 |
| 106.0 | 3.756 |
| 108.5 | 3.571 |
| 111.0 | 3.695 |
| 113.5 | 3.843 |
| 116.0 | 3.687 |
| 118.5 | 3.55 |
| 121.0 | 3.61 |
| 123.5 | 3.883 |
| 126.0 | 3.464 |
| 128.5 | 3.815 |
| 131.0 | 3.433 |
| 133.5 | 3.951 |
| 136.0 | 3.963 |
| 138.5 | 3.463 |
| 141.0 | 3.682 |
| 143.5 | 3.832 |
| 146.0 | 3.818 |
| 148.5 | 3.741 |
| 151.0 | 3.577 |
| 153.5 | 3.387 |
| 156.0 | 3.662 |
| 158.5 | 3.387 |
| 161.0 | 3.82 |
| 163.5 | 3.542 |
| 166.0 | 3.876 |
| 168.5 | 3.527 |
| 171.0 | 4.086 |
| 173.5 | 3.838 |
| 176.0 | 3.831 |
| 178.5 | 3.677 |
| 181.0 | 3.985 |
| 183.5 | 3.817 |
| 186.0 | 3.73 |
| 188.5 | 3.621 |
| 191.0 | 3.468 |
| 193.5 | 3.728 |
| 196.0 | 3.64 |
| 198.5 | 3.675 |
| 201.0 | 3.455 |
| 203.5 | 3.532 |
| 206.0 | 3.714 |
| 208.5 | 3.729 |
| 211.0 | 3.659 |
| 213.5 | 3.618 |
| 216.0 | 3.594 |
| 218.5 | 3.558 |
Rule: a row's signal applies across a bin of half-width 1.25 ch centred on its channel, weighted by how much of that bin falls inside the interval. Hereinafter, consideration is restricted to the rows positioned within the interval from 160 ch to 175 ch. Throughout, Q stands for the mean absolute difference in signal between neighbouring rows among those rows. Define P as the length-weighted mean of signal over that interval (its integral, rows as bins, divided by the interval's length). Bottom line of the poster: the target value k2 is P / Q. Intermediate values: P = 3.78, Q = 0.35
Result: 11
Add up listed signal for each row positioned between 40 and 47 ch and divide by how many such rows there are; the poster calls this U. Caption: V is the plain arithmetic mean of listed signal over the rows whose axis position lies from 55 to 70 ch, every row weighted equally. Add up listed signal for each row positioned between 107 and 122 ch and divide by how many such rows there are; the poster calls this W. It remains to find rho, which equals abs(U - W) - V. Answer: -3.44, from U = 3.71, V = 3.48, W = 3.66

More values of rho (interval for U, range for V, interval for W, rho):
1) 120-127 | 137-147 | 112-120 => -3.66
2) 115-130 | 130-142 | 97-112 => -3.68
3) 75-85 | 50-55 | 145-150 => -3.52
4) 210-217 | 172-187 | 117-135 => -3.76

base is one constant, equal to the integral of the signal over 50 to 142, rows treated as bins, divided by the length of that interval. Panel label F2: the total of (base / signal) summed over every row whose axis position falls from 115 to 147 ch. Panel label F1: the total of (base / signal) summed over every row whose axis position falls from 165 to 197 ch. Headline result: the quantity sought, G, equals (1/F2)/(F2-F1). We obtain 0.4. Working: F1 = 12.59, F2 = 12.8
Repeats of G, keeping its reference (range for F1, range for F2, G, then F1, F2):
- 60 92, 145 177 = -0.2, 13.13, 12.8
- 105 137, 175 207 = 0.9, 12.75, 12.8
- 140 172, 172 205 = -2.5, 12.84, 12.8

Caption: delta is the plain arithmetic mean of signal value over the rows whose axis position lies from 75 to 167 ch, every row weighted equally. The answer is 3.68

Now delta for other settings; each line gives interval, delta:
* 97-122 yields 3.66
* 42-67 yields 3.53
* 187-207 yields 3.60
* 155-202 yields 3.70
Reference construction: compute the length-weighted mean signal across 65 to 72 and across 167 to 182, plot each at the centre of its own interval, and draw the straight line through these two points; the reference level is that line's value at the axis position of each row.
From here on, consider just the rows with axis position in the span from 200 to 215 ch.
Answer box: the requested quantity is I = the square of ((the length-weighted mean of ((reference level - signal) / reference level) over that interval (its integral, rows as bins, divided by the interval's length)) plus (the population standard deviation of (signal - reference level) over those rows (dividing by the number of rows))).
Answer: 0.028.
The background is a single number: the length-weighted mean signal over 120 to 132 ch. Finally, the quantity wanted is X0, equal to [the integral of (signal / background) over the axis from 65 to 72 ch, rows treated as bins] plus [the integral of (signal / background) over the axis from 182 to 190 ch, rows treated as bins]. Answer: 14.9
